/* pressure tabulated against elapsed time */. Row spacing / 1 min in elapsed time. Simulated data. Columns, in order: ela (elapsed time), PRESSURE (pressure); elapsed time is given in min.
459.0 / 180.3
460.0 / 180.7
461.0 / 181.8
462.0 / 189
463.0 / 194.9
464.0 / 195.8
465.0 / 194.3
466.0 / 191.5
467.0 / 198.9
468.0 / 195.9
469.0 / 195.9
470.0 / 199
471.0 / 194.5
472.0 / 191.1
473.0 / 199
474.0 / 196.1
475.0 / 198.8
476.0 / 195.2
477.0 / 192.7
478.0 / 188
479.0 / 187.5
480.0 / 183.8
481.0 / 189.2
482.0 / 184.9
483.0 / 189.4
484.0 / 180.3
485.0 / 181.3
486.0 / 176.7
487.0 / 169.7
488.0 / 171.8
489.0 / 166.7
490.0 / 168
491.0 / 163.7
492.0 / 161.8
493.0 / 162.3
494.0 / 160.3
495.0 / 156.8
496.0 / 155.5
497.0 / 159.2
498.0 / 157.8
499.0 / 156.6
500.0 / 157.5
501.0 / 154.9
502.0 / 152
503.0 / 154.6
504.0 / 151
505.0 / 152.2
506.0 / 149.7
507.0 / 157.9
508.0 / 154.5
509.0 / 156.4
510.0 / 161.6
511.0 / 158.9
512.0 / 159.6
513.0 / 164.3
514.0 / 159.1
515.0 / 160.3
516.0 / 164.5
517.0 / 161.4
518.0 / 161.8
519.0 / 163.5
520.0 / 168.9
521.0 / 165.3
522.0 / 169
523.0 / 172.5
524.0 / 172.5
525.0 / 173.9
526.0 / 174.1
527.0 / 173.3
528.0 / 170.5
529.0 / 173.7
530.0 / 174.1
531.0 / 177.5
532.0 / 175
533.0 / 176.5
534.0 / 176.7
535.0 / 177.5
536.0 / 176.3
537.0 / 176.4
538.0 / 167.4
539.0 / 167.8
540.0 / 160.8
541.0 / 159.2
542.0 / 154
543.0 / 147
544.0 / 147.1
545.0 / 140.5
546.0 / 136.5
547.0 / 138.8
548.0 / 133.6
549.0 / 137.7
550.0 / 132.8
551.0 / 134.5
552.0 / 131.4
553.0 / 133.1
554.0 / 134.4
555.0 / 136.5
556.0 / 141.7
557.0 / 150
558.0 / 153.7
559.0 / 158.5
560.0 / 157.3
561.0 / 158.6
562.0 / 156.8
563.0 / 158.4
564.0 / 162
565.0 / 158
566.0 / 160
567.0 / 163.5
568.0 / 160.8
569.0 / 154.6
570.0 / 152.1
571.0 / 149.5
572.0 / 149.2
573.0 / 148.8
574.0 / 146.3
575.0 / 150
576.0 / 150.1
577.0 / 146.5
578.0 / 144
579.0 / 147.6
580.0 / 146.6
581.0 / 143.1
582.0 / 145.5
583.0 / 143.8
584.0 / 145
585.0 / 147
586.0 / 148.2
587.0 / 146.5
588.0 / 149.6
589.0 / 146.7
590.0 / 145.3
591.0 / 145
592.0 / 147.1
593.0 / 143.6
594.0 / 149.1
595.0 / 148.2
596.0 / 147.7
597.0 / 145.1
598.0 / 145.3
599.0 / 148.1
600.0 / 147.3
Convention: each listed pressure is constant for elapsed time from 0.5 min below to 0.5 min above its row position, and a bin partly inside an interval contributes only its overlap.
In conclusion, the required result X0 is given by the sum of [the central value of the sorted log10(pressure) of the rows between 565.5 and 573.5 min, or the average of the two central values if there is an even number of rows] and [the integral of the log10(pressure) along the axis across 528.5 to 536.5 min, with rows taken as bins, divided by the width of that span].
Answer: 4.43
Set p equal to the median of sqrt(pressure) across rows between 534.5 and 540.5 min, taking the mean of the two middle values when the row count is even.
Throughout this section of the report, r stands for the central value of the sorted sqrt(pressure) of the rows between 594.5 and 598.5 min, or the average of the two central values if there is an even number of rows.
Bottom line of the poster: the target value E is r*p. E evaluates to 159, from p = 13.1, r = 12.1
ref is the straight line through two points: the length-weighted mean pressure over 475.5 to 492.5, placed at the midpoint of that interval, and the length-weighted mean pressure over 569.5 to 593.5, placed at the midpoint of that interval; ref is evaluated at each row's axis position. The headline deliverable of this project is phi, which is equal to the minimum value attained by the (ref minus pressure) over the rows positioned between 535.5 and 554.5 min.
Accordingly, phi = -15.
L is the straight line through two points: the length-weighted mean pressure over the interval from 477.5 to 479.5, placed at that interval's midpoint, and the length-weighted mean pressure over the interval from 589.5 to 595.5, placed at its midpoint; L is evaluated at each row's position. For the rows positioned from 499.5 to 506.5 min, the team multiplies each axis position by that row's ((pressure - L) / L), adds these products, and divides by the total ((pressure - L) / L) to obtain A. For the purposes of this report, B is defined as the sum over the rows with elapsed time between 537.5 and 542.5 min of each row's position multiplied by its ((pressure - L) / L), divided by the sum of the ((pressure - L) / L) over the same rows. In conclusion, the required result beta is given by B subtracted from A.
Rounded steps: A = 503.1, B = 541.8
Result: -38.6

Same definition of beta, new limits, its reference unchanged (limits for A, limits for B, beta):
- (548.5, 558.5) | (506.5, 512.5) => 43.3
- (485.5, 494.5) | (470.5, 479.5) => 16.3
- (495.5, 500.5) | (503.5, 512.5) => -9.5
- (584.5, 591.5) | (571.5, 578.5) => 13.0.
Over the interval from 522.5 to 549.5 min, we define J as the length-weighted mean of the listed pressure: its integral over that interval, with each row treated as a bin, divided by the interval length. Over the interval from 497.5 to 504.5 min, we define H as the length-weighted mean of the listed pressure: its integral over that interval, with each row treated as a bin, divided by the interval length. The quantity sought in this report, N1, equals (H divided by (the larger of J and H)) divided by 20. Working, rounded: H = 155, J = 163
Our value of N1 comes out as 0.0474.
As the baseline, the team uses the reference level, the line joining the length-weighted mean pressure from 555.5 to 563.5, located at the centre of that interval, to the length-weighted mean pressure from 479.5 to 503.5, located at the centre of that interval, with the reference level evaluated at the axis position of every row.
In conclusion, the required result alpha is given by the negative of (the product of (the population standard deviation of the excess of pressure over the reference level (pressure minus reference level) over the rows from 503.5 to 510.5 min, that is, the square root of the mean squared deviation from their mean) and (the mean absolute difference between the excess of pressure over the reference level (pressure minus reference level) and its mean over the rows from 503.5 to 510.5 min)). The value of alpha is -15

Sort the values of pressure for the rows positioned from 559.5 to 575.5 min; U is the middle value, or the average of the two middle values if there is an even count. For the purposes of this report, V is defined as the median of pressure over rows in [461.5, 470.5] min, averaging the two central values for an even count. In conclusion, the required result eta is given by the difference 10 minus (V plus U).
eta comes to -343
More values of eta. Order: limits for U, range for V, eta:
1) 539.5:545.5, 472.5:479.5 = -336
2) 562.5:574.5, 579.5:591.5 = -292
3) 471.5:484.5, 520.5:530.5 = -352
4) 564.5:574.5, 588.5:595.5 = -290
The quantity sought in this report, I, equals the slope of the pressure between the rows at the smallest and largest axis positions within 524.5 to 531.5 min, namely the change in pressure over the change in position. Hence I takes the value 0.6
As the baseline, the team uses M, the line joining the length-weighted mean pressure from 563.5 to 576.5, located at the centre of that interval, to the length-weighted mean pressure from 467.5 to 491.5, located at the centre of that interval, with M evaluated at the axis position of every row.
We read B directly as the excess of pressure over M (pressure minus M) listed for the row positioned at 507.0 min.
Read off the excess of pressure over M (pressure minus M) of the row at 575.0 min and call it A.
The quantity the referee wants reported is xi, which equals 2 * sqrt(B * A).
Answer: 13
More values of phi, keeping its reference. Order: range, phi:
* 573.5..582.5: -1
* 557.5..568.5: -12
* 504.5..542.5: -15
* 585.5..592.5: -5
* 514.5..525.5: -8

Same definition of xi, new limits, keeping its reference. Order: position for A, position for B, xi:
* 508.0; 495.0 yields 45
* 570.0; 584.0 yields 6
